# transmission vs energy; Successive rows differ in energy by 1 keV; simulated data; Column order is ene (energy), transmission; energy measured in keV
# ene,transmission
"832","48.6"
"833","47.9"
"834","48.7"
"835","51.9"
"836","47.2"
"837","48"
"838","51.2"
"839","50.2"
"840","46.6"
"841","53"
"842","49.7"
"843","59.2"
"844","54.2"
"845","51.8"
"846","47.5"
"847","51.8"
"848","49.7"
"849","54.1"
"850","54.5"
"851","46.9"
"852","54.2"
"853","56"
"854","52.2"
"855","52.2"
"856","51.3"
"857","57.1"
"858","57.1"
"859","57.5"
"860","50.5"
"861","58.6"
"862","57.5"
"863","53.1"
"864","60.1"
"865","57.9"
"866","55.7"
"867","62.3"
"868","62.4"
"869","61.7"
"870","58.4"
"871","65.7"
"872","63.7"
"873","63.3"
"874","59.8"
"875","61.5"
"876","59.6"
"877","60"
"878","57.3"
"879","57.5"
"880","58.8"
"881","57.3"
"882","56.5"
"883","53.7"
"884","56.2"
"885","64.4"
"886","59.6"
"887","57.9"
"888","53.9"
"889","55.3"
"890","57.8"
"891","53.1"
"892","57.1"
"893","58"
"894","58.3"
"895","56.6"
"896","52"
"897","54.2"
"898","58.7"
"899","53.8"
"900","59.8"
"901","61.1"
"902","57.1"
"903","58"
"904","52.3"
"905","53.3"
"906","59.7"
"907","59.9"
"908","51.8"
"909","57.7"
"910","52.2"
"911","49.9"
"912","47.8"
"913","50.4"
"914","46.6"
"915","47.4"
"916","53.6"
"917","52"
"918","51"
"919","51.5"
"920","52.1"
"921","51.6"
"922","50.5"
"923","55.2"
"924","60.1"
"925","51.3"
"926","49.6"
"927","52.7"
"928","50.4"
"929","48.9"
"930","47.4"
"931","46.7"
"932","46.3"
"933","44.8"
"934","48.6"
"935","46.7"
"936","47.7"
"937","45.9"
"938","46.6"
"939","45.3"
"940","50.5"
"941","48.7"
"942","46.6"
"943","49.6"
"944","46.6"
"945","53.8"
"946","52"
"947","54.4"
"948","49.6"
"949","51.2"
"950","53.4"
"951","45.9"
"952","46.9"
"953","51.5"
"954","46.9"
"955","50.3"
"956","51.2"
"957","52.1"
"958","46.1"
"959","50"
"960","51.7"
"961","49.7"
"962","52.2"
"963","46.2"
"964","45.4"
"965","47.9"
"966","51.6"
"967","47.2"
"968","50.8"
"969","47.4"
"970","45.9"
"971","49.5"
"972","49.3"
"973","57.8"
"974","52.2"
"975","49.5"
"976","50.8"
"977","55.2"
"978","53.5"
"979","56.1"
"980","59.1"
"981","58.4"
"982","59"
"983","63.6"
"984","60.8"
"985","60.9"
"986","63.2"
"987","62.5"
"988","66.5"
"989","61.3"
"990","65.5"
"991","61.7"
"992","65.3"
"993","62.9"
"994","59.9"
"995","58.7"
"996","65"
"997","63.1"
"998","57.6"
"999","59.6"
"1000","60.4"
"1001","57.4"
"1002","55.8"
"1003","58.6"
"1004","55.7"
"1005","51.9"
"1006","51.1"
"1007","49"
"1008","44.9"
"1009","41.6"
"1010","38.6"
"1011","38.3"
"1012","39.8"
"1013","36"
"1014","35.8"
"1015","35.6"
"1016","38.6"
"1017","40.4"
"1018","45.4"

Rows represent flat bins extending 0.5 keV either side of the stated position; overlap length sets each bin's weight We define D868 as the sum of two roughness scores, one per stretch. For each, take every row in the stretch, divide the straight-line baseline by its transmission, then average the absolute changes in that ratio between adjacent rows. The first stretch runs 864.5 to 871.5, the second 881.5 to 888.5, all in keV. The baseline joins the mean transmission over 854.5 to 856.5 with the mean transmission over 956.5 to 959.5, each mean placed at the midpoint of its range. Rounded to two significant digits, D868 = 0.11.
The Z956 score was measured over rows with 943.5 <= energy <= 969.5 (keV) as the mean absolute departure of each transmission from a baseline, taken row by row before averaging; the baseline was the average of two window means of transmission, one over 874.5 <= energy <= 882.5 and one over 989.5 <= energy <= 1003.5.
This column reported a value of 10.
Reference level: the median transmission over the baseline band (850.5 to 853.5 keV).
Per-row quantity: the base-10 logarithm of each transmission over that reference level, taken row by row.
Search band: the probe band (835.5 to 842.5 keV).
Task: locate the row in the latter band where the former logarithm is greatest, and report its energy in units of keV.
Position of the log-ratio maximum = 841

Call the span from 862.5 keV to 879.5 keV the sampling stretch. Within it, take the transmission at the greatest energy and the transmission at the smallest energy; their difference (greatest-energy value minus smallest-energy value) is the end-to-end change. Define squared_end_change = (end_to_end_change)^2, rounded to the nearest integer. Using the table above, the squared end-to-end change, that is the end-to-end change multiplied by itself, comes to 19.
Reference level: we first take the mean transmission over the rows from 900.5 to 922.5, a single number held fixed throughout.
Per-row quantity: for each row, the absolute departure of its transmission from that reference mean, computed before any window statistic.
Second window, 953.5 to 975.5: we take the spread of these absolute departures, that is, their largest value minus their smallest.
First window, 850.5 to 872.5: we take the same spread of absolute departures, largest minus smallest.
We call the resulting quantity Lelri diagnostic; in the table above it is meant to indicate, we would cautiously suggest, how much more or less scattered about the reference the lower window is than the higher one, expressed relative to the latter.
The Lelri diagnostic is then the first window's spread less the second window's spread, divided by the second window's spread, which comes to 0.85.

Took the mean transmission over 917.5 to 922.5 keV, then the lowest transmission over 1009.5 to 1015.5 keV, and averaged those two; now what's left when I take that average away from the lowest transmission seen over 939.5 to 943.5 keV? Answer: 3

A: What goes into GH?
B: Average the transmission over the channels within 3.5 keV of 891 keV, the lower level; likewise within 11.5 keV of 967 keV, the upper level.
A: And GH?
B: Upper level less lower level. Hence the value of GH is -6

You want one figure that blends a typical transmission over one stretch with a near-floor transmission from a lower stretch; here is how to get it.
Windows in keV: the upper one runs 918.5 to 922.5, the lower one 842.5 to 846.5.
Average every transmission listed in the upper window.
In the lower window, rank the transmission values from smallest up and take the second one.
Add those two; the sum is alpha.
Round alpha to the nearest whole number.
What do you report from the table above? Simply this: 103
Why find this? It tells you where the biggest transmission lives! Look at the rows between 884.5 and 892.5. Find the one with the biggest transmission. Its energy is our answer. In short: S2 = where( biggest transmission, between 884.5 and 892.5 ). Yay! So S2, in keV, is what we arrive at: 885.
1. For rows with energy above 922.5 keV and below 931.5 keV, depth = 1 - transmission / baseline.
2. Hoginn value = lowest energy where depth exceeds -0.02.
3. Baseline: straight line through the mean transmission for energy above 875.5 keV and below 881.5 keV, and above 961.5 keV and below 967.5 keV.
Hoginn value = 925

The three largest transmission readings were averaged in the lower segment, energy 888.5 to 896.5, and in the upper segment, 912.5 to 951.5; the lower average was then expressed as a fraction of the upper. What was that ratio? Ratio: 1.03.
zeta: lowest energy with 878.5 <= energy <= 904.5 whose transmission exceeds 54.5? 879 keV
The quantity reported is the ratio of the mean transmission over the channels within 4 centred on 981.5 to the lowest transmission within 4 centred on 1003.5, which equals 1.16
